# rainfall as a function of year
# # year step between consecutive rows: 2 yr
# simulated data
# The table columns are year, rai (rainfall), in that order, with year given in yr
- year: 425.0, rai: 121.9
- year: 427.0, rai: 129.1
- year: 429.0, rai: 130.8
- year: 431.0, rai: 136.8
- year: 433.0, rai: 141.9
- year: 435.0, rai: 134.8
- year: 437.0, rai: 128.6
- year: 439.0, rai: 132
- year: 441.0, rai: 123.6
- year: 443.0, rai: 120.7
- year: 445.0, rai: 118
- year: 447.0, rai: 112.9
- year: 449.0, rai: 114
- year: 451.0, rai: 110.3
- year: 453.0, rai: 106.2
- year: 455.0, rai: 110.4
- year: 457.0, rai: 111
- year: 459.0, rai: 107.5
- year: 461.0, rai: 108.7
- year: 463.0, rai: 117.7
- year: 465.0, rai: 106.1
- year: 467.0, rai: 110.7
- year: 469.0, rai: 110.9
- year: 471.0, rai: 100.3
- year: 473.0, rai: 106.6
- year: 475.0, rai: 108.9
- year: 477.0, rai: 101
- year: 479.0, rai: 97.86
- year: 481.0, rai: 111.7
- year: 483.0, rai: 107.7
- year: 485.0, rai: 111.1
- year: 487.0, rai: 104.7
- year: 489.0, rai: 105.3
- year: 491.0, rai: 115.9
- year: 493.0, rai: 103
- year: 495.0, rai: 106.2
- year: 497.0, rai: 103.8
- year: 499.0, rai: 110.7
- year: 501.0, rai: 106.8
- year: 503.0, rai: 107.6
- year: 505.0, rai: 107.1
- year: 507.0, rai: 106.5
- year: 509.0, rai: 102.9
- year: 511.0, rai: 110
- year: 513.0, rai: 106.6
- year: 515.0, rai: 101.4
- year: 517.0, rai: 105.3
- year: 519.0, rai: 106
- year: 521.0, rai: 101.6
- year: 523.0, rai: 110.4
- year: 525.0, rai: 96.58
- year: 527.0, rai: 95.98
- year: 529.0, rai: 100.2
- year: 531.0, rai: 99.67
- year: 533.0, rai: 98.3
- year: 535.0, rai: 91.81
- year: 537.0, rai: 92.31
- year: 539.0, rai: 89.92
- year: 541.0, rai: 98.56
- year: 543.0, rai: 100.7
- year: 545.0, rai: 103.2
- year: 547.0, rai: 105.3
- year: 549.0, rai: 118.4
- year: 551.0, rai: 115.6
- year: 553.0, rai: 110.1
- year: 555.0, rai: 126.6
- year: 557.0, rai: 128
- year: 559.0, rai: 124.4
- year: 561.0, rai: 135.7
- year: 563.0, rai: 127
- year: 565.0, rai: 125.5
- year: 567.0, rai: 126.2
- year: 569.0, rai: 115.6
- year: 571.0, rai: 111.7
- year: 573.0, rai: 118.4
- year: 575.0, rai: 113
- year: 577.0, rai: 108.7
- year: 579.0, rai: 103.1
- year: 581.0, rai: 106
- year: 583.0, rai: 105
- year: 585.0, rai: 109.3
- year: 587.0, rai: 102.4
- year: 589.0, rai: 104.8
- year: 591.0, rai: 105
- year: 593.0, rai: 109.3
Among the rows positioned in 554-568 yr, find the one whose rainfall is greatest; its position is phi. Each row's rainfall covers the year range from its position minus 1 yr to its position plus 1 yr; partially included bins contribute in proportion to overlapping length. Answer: 561.0 yr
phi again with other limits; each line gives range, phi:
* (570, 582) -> 573.0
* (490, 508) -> 491.0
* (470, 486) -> 481.0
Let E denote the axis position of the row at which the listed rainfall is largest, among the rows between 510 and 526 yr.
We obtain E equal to 523.0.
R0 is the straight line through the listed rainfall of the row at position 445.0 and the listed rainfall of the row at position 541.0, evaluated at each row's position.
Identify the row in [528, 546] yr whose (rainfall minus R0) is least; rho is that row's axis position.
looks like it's 539.0 yr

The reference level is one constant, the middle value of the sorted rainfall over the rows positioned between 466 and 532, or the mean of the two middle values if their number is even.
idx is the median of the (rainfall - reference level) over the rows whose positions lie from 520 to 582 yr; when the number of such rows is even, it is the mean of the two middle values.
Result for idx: 2.5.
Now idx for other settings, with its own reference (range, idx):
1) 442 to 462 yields 4.5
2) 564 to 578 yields 9.4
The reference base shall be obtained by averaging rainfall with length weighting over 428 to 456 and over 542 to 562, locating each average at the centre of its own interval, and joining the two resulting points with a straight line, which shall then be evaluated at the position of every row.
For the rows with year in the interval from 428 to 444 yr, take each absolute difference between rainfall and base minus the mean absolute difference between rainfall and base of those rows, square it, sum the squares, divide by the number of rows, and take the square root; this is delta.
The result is 5.5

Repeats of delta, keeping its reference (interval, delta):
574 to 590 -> 3.2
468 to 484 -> 4.9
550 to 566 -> 4.8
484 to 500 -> 4.2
